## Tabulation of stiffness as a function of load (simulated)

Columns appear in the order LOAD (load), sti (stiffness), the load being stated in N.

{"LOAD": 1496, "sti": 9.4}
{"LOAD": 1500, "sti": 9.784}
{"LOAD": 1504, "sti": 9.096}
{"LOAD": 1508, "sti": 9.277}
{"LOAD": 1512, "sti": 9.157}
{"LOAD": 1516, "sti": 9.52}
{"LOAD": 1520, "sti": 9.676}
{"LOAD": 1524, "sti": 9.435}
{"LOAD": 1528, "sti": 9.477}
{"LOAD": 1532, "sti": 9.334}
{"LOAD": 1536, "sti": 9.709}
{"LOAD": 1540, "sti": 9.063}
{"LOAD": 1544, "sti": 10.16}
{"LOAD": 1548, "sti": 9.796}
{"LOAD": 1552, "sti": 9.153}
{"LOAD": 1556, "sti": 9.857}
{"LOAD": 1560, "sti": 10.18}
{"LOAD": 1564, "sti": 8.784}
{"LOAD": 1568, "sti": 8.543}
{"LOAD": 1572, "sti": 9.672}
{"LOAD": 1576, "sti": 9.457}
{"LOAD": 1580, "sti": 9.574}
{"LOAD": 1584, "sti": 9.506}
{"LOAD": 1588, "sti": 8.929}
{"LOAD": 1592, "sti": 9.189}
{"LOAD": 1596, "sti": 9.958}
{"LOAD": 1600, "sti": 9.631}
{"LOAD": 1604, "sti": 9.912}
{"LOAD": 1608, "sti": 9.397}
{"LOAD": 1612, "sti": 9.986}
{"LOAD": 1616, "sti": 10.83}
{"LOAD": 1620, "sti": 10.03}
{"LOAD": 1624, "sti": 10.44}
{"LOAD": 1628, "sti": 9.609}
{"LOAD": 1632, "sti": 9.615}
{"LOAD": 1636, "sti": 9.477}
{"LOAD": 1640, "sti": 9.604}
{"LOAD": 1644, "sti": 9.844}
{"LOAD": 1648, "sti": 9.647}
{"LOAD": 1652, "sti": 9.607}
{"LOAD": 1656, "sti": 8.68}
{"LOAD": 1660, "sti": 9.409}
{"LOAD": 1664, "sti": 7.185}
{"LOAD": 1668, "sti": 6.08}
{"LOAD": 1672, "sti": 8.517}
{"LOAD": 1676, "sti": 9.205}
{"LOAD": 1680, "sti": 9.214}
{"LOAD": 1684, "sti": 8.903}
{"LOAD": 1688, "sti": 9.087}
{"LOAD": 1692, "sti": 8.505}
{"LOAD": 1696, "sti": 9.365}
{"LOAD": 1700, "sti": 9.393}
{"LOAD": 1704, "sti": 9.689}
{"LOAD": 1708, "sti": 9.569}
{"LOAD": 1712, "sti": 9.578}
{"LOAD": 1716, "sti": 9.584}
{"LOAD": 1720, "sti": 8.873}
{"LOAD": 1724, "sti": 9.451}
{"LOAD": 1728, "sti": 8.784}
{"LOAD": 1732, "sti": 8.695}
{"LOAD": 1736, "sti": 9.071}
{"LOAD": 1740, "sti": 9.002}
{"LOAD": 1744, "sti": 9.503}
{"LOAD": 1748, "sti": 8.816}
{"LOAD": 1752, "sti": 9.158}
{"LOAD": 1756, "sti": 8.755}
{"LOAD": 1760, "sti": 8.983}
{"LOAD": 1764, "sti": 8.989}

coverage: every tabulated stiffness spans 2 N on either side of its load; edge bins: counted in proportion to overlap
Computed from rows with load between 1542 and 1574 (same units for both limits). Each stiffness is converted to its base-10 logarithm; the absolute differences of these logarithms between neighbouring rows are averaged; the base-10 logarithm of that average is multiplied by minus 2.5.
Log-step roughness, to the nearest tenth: 3.7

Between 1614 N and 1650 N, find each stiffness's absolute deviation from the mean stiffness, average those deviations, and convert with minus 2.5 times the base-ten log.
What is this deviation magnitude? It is 1.1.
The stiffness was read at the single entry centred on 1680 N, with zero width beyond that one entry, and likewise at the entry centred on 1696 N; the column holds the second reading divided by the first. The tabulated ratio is 1.02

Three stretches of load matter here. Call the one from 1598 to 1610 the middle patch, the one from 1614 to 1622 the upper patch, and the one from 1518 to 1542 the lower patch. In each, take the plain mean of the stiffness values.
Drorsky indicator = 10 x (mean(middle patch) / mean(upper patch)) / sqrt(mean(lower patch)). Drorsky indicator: 3.0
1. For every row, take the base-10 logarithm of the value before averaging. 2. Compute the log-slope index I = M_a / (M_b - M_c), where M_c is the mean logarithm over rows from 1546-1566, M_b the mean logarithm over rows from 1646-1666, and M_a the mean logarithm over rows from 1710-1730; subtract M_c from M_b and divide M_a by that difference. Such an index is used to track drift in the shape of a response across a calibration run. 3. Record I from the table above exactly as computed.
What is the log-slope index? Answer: -30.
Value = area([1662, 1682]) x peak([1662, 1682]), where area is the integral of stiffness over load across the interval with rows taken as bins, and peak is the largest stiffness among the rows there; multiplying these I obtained 1482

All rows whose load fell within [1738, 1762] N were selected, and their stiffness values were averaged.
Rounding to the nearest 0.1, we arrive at 9.0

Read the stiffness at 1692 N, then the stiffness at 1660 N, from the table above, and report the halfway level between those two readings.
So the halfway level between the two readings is 8.96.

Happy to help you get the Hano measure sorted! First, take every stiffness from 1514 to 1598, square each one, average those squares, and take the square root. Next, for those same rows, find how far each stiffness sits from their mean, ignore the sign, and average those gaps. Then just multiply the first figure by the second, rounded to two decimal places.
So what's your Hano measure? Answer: 3.06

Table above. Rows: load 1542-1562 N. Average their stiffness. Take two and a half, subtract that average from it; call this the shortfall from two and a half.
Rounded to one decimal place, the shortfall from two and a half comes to -7.3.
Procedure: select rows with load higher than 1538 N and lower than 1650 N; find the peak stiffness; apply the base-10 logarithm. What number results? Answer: 1.03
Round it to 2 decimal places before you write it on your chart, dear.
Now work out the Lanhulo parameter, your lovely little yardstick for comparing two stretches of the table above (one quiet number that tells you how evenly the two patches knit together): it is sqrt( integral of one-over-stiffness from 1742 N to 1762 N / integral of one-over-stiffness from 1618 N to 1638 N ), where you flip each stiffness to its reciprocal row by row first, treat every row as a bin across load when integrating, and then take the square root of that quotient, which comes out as 1.04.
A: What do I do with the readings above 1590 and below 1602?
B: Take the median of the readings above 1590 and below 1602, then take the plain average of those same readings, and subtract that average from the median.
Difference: 0.04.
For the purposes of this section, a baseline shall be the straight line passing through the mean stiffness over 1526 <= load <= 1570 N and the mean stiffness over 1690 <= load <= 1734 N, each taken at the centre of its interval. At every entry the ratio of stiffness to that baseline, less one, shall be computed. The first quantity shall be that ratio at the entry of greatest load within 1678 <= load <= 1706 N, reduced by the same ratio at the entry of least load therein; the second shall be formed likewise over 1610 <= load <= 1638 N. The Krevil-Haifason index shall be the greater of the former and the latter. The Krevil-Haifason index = 0.06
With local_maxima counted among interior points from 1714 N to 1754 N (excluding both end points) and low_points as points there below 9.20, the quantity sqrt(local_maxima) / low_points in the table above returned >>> 0.2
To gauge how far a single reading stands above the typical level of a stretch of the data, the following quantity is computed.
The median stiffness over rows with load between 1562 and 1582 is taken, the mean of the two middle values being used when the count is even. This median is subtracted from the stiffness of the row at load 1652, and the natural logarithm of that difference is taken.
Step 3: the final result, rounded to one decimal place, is -1.9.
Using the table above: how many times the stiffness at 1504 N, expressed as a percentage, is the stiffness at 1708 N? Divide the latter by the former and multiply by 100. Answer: 105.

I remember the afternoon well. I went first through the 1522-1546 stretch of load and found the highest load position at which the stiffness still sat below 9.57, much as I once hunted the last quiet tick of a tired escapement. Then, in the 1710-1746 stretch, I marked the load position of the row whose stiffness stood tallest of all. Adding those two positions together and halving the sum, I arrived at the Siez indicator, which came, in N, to 1628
